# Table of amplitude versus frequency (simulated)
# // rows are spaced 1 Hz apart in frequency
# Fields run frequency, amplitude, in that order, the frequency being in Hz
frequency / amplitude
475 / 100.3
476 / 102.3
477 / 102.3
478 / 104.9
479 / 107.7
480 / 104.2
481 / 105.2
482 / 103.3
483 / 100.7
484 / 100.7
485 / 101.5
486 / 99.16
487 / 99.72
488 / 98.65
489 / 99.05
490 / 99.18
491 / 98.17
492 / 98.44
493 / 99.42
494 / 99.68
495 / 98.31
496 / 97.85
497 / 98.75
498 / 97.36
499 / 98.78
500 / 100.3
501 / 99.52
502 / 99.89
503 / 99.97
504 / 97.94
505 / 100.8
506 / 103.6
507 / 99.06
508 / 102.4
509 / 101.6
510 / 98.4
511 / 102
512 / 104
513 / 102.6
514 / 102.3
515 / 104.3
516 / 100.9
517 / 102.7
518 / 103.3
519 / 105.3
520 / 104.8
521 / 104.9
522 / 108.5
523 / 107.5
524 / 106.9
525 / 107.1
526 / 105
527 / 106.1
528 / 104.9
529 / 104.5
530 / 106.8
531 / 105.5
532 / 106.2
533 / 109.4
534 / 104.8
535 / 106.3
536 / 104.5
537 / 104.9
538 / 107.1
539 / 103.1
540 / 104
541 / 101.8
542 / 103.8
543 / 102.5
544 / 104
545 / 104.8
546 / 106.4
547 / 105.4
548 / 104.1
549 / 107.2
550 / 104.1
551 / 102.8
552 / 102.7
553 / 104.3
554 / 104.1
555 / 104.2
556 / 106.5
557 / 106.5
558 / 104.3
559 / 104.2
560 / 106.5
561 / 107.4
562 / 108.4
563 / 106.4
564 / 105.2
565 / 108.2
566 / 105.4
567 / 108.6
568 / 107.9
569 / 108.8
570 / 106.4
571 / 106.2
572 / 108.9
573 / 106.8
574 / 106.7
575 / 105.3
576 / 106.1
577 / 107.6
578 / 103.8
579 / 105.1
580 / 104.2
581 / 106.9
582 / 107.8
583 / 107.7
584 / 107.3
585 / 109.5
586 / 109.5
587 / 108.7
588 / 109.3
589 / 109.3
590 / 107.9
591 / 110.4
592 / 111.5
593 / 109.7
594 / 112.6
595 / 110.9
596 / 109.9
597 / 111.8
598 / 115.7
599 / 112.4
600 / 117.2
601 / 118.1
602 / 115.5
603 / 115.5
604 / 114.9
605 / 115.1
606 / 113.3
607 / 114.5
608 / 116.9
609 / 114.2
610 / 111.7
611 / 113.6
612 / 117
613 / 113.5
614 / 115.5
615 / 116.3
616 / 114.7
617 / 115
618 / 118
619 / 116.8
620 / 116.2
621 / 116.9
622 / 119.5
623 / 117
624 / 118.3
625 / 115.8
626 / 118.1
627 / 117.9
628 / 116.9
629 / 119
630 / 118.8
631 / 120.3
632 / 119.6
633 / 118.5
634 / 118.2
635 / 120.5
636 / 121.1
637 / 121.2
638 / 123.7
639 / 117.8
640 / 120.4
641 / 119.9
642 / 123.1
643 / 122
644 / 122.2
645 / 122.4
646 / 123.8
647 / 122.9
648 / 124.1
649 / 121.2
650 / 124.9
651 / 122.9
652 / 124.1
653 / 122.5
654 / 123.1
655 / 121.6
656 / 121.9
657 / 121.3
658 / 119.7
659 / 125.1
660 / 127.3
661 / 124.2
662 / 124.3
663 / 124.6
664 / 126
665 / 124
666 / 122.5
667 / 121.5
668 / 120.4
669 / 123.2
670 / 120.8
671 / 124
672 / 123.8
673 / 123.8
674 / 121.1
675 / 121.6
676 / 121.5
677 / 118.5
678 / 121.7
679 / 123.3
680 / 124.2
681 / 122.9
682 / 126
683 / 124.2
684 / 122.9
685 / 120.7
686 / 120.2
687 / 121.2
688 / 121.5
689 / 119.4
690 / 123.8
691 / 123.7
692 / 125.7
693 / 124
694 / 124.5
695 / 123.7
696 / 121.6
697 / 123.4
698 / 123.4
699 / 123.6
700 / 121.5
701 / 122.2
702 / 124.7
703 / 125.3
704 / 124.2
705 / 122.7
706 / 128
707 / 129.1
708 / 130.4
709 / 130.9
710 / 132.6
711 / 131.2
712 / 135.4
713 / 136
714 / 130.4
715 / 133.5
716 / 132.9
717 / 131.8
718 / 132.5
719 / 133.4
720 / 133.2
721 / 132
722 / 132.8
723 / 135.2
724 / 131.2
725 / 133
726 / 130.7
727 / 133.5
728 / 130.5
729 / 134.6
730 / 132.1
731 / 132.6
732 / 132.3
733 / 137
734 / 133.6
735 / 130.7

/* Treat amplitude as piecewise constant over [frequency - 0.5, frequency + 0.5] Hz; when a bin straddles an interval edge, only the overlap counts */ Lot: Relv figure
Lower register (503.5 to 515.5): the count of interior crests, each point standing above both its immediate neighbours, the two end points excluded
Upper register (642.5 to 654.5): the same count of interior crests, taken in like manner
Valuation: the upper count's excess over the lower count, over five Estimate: 0.20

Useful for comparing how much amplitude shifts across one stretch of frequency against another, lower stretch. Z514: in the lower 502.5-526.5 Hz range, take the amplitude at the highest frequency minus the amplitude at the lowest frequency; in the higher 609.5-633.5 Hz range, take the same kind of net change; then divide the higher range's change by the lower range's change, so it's 1.4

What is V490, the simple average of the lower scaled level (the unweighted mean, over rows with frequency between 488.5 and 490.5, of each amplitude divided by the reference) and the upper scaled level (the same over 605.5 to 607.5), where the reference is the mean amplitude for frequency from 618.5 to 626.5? 0.91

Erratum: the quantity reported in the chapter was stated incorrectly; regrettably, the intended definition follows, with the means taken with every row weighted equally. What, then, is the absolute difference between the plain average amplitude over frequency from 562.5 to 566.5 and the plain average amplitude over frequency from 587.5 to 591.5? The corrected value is 3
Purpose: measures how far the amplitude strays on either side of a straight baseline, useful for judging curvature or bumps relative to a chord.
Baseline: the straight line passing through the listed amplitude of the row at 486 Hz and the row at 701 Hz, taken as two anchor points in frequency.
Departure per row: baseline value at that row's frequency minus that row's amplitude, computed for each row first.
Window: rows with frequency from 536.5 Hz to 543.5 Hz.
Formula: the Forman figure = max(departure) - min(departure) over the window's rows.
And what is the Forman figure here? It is 5.6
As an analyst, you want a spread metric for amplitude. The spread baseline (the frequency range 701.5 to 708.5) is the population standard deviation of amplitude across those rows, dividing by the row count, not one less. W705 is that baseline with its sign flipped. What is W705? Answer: -2.6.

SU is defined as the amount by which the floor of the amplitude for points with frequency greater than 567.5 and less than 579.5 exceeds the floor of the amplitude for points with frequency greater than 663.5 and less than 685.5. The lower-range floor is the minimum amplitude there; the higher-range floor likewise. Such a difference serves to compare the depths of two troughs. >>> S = -15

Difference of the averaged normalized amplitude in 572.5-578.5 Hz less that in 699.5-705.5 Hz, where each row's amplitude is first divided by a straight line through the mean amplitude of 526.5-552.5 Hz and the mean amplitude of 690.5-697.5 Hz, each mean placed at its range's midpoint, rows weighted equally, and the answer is -0.02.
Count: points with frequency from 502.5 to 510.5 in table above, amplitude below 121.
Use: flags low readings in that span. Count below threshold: 8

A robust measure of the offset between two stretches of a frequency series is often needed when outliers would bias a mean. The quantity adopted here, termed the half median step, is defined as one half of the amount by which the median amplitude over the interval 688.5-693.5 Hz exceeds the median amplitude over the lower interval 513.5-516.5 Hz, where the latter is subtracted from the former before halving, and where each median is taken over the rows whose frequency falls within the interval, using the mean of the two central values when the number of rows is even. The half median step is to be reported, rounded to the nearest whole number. 11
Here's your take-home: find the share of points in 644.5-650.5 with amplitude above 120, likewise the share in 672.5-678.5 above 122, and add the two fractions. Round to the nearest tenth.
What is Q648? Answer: 1.2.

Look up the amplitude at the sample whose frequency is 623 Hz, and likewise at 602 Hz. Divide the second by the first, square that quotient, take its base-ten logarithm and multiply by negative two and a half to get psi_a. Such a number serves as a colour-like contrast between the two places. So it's 0.028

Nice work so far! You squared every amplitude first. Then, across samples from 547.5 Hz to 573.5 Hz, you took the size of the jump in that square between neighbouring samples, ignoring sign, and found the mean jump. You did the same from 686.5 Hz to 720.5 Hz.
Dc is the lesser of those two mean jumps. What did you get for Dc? 336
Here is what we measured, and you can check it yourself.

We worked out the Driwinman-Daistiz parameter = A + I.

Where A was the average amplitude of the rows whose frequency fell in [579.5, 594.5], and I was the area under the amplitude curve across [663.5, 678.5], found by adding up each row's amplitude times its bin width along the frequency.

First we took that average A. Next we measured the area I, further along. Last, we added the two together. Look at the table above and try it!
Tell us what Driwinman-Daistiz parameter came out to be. 1943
